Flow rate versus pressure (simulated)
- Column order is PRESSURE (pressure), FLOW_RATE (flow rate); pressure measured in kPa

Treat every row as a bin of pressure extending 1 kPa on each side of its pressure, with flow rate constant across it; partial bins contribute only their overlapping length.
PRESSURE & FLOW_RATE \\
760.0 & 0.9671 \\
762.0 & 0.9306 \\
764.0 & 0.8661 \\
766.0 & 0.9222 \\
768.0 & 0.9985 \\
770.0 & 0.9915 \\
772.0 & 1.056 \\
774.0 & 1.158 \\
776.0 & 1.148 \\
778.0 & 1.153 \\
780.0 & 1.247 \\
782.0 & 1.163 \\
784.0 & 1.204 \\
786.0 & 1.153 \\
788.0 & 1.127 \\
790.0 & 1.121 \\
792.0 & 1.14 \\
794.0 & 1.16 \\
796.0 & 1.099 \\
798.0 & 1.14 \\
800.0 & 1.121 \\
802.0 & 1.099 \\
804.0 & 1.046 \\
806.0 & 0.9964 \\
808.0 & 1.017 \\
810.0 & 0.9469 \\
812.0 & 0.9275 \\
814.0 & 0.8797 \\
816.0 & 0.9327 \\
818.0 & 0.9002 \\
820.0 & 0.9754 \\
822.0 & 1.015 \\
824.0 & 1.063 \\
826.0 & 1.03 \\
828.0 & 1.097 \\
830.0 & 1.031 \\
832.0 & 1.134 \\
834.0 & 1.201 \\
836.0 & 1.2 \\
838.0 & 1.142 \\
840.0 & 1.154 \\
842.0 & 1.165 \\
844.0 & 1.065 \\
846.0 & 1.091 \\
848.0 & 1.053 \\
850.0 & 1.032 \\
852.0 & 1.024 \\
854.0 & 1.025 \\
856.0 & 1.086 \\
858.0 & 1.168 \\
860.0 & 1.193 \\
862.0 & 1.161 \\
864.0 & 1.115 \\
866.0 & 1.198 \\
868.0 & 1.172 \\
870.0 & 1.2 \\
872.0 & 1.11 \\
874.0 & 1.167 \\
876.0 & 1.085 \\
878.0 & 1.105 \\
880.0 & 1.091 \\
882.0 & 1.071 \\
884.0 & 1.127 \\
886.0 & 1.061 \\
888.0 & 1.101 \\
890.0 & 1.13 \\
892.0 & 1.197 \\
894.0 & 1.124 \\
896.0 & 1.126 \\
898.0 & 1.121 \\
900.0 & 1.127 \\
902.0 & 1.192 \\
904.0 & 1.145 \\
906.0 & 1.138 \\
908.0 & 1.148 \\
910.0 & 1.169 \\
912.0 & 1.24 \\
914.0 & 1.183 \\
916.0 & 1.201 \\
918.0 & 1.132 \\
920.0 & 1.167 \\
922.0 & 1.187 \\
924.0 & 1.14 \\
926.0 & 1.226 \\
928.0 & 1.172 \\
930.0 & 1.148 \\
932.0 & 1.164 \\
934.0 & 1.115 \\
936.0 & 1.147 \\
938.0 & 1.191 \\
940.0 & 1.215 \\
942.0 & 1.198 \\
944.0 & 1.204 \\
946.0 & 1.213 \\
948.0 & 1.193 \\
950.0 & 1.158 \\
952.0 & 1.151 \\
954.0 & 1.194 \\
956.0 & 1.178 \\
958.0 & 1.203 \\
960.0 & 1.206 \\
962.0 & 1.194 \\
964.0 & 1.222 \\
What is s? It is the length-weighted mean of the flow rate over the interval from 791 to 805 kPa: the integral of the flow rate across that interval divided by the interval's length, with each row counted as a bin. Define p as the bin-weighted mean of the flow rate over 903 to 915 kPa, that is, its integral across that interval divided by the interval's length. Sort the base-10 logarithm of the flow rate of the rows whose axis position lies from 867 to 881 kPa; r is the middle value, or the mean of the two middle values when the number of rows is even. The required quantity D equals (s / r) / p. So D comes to 21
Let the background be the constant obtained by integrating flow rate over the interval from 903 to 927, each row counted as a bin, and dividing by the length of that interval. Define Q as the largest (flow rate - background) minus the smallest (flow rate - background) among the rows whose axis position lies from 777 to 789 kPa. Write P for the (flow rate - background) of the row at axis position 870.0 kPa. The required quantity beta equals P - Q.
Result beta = -0.09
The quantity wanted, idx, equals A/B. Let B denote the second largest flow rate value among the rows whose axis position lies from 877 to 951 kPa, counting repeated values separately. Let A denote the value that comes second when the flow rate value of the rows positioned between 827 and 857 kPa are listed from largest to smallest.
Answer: 0.98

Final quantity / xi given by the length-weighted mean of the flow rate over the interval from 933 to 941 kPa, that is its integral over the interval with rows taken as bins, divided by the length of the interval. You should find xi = 1.17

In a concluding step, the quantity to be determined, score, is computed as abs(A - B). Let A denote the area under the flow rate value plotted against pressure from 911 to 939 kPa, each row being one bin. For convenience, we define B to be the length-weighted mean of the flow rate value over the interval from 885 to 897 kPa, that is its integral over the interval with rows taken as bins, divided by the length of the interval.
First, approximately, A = 33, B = 1.12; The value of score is 32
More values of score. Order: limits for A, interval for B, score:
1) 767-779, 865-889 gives 12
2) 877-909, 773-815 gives 35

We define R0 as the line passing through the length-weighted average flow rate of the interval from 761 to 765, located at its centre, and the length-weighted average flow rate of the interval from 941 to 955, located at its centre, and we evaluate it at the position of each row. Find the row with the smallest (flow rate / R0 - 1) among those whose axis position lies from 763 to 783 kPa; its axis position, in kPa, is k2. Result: 764.0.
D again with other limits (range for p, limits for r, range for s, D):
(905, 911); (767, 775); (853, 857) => 80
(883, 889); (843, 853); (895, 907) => 46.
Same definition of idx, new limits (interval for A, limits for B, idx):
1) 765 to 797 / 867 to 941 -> 0.98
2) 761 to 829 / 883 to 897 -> 1.07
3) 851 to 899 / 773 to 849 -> 1.00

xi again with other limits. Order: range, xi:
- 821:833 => 1.06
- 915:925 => 1.17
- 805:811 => 0.99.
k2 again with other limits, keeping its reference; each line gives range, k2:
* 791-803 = 802.0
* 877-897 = 886.0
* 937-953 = 952.0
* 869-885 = 882.0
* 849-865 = 854.0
